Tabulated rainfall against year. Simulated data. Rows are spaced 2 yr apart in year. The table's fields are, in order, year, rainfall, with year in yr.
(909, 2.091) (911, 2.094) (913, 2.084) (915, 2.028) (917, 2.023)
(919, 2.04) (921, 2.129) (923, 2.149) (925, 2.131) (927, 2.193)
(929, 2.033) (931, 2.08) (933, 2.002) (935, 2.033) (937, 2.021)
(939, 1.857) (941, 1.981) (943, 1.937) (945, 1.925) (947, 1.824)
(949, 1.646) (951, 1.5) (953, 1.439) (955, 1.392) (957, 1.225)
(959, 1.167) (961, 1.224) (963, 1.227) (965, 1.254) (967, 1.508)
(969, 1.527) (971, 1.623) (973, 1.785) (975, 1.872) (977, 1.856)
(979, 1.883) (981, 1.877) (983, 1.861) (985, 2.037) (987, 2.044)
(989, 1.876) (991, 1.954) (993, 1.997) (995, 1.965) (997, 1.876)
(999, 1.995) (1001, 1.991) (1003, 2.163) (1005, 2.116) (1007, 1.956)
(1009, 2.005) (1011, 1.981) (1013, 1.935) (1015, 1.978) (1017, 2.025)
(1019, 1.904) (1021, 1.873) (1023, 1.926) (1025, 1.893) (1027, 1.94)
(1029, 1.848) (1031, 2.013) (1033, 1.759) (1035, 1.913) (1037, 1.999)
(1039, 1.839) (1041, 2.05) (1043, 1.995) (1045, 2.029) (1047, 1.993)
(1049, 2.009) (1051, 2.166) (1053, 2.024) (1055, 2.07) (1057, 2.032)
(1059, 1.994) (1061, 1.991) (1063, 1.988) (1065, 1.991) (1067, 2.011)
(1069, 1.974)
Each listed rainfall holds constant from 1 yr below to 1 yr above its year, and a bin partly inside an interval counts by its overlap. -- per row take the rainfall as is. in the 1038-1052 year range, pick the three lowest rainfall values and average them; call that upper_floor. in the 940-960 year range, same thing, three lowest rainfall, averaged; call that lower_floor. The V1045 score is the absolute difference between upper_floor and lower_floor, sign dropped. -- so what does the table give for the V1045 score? 0.68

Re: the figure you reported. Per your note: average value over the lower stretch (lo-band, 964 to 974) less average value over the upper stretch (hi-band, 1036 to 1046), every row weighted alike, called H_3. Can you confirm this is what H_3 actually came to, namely -0.4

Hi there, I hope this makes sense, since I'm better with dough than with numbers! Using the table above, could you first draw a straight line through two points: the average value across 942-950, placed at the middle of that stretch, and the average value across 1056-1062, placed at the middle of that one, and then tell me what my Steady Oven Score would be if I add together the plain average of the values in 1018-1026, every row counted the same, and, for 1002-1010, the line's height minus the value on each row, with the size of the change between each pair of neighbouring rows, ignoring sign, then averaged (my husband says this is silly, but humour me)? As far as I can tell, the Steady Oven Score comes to 1.99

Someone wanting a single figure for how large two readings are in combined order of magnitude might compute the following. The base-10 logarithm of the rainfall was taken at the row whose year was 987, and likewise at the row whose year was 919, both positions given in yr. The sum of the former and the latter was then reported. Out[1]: 0.620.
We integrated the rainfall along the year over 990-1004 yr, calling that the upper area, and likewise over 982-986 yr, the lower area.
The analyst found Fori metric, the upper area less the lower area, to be 20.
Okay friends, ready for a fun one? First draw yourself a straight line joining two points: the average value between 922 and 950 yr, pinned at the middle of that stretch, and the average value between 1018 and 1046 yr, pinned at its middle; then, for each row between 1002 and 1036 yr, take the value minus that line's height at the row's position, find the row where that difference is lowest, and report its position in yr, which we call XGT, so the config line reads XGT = 1033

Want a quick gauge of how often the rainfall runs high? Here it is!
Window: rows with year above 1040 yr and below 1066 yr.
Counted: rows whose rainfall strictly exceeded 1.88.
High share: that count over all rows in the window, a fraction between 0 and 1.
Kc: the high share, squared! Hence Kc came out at 1.00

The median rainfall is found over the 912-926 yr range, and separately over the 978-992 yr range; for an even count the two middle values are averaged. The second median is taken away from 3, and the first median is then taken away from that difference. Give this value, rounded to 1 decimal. -1.0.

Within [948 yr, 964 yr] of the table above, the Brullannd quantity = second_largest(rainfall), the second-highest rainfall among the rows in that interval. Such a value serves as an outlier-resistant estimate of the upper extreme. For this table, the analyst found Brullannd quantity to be 1.5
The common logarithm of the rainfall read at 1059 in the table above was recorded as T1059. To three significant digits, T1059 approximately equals 0.300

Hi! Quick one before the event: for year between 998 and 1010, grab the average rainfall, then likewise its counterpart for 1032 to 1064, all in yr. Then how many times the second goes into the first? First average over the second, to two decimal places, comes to 1.02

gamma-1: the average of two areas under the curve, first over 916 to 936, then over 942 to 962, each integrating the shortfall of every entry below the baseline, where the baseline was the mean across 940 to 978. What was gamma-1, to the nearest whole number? -5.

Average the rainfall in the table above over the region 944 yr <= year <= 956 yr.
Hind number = 1.6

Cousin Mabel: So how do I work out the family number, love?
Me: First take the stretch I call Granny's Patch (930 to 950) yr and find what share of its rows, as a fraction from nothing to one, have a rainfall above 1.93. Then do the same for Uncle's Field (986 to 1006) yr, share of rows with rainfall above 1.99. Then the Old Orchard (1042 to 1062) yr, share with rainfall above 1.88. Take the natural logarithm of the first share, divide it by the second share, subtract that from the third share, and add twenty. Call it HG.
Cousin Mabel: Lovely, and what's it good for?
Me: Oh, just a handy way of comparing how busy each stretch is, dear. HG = 21.9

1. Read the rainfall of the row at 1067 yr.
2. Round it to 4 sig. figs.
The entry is 2.011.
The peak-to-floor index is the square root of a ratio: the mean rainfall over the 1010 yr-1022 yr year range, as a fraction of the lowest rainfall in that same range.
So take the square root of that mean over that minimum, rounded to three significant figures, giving 1.02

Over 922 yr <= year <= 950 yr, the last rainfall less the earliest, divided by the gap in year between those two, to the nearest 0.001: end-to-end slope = -0.019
